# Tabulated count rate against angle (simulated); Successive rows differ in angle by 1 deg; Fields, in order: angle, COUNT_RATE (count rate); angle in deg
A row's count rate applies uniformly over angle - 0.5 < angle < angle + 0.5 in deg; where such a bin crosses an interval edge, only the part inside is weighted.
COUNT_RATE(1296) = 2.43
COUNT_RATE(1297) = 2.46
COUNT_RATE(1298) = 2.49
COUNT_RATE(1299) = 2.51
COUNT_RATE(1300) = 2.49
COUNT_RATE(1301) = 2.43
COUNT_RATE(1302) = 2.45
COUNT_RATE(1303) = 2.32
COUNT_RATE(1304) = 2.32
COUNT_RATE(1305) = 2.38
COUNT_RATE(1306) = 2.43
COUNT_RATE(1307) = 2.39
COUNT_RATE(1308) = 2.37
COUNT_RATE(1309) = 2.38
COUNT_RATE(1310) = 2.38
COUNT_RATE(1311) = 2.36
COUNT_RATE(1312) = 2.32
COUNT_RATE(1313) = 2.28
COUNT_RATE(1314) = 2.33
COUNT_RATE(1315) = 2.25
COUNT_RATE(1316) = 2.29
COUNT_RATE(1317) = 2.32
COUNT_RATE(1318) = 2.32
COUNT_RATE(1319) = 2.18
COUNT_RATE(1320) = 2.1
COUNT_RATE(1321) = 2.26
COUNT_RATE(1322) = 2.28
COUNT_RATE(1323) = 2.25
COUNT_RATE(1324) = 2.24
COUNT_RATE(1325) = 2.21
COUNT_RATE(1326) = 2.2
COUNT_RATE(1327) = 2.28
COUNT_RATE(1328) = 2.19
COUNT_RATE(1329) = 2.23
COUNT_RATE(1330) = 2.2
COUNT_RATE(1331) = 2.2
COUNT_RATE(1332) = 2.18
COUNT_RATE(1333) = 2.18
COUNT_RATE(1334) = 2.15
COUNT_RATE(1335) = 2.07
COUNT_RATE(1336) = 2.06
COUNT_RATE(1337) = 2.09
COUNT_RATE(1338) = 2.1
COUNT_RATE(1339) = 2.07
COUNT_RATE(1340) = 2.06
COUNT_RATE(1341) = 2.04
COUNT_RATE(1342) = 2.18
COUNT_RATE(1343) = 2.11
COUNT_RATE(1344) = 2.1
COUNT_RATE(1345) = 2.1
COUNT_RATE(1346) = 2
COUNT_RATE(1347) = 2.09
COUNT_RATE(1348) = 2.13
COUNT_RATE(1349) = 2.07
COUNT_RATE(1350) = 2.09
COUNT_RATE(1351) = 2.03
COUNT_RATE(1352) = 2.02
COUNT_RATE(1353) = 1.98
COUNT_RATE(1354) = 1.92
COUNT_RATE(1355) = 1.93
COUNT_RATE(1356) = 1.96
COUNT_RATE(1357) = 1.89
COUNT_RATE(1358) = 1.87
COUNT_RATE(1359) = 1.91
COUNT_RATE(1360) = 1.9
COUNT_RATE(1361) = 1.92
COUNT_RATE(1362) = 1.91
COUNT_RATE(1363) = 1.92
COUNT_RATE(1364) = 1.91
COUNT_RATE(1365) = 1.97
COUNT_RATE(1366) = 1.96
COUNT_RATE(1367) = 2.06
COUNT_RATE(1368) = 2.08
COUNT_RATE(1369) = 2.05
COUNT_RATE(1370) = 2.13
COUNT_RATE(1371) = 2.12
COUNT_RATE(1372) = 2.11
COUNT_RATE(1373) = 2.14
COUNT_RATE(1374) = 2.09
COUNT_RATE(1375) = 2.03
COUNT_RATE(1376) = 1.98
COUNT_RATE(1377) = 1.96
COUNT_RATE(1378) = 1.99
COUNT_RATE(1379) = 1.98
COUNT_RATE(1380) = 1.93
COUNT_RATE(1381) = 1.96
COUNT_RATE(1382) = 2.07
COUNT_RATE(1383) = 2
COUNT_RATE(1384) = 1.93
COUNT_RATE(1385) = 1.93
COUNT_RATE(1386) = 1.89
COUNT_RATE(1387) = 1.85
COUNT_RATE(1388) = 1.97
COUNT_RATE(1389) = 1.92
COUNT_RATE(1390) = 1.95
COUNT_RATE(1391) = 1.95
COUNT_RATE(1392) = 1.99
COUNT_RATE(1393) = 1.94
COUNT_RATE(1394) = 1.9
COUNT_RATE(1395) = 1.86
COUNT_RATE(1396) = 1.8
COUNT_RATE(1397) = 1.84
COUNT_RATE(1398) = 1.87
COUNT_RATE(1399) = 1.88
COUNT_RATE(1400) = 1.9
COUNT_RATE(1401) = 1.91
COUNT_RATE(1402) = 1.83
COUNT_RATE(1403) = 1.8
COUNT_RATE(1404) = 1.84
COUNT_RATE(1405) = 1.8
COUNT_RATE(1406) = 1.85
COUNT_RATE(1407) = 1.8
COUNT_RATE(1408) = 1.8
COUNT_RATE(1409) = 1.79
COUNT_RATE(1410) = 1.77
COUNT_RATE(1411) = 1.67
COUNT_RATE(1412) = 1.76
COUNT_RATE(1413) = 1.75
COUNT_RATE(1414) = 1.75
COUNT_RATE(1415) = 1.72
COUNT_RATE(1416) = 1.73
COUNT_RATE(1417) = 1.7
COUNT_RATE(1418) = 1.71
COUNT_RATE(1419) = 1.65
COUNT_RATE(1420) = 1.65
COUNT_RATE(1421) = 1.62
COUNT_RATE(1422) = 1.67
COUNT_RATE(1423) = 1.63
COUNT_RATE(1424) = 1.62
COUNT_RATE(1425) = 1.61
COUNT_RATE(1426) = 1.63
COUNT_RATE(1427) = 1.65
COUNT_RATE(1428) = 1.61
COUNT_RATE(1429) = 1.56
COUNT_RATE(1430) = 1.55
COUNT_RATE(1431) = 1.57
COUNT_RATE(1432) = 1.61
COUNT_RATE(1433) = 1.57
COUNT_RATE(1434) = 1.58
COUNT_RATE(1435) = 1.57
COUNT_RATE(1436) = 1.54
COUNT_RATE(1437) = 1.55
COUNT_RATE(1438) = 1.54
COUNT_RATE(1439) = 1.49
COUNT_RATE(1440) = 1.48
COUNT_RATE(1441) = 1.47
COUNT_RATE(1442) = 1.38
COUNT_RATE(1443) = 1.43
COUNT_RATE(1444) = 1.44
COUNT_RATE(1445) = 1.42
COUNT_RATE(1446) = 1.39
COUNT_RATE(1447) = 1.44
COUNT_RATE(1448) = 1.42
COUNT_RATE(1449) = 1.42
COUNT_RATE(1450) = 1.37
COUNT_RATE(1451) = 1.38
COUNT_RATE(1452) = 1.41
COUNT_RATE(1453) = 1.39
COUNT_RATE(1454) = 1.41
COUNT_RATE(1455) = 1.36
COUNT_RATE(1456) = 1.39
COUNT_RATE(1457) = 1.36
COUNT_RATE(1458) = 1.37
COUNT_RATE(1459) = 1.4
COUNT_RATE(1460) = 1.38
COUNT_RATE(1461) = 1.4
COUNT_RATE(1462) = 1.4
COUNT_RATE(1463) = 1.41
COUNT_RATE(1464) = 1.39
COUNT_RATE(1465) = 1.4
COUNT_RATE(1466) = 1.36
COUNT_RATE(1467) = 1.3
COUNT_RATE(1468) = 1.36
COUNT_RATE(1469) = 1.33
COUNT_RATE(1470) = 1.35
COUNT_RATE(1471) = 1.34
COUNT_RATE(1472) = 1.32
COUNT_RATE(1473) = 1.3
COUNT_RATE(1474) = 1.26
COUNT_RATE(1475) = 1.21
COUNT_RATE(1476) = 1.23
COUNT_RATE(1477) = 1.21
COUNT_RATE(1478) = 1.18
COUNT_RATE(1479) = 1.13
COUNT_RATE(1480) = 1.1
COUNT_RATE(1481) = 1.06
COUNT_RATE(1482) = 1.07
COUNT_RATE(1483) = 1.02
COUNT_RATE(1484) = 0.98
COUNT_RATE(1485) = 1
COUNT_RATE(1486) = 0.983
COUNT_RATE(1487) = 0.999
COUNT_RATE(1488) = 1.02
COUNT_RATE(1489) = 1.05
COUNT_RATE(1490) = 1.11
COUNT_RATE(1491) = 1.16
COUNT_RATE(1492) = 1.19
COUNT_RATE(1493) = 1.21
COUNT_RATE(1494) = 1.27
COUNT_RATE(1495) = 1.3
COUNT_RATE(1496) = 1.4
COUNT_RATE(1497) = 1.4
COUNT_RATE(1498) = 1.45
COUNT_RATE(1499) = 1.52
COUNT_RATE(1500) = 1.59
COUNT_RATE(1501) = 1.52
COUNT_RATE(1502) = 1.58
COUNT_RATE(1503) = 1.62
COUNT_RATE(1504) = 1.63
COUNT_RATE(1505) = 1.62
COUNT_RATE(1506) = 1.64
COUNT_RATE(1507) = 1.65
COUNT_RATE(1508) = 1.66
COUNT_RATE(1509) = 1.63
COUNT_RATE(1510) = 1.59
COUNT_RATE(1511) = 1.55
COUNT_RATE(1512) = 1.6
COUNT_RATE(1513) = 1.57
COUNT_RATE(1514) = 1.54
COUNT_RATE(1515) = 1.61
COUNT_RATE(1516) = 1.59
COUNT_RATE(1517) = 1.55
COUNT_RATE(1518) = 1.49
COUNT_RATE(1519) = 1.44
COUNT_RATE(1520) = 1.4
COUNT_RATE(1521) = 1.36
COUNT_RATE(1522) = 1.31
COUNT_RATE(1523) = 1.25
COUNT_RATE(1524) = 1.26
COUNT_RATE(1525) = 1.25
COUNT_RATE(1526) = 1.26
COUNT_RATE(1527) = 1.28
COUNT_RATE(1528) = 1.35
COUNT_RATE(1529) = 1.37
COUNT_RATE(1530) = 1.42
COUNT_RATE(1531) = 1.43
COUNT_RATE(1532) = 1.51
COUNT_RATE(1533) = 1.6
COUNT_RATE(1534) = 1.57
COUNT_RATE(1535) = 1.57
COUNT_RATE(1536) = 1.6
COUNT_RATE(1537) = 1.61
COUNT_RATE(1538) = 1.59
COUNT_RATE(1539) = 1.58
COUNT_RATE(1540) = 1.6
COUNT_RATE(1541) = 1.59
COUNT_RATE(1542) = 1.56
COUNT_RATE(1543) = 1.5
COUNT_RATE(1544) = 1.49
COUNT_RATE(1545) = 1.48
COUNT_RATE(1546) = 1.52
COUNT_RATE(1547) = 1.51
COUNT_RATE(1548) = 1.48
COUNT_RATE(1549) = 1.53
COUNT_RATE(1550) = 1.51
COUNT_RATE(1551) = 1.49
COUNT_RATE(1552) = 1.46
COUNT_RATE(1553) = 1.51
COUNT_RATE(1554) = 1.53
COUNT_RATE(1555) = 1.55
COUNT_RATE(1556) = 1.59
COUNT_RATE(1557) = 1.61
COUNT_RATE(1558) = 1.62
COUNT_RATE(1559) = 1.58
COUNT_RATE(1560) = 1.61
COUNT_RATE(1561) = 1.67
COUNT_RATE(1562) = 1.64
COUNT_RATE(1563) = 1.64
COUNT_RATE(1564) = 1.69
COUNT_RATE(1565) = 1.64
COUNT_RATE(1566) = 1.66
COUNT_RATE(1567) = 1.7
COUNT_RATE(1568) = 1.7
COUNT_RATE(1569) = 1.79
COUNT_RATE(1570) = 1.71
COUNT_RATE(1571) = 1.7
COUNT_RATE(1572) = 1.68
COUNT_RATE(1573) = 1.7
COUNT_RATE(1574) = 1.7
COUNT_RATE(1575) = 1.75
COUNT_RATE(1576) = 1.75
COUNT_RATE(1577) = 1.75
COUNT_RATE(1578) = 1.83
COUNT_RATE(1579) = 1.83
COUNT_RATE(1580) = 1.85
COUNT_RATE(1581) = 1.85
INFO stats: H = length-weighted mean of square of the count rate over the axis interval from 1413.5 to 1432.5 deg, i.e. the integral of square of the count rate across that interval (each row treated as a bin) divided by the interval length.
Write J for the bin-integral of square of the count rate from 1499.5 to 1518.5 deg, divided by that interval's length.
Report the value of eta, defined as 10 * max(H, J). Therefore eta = 27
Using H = 2.7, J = 2.5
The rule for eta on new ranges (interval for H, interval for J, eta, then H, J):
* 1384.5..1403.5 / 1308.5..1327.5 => 52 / 3.6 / 5.2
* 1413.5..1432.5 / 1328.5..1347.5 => 45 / 2.7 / 4.5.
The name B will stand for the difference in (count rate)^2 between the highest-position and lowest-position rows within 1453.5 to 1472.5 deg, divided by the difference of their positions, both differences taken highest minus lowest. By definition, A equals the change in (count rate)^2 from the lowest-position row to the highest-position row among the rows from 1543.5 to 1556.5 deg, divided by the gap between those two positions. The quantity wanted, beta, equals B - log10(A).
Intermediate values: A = 0.03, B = -0.01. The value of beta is 1.6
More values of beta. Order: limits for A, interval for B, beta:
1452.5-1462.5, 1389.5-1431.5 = 2.5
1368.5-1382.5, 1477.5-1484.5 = 2.1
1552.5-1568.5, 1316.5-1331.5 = 1.4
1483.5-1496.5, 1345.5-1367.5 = 1.1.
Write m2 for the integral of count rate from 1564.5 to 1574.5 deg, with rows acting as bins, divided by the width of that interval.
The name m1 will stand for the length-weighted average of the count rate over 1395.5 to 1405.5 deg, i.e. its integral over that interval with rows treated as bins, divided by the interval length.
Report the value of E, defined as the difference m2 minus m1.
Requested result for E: -0.15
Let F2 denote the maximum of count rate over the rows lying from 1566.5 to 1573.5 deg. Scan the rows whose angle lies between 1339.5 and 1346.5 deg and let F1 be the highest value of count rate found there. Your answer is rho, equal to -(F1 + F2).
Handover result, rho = -4.0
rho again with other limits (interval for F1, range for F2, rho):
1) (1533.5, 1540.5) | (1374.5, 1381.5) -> -3.6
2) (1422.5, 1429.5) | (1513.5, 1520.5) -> -3.3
